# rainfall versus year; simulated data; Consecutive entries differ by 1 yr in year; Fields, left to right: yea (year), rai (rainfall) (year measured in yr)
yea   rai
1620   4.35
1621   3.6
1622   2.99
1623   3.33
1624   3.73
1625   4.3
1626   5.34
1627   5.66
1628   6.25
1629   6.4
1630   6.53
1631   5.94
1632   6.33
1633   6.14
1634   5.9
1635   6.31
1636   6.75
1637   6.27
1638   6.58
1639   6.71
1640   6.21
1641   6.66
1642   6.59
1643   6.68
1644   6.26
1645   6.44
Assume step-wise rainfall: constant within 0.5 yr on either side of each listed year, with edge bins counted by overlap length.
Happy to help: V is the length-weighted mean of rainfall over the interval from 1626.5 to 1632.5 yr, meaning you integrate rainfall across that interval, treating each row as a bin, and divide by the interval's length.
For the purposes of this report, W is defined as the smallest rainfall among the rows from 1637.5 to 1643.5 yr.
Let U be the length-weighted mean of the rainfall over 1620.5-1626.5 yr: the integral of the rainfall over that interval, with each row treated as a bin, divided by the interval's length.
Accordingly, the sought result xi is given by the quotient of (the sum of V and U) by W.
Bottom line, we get 1.62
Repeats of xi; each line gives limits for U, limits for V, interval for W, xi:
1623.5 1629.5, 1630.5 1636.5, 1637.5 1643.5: 1.85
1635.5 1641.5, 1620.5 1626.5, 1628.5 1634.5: 1.76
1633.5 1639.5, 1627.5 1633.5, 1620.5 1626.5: 4.24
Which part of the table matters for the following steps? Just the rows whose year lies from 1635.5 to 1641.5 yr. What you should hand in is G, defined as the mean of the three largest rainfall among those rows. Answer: 6.71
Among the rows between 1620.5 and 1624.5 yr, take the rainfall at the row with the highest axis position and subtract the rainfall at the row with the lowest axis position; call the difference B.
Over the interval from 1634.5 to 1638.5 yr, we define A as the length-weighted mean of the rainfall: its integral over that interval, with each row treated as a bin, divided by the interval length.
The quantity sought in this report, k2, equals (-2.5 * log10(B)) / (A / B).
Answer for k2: 0.04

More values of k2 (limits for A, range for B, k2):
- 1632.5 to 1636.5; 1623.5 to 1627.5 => -0.22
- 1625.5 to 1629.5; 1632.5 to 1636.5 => 0.06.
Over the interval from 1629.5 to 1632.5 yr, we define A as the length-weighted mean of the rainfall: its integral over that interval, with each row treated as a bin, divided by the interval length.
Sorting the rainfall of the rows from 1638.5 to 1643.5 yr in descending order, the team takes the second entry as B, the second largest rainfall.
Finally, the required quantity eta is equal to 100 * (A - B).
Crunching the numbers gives -41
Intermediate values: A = 6.3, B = 6.68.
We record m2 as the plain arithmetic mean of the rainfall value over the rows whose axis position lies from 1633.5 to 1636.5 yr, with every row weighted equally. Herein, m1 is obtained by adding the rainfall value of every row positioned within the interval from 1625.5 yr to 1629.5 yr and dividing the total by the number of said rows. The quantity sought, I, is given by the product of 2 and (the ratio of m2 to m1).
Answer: 2.14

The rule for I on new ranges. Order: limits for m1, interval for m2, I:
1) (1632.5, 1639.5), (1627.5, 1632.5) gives 1.97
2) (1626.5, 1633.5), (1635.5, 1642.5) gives 2.12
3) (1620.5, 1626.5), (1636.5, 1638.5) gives 3.31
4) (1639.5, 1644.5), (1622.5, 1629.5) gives 1.54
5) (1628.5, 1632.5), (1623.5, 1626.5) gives 1.41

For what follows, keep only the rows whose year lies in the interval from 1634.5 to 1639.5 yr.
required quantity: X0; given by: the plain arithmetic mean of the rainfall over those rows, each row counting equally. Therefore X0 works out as 6.52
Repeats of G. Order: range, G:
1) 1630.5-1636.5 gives 6.46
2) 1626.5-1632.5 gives 6.42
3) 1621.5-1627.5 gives 5.10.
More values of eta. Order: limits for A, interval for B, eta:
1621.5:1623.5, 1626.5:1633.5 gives -324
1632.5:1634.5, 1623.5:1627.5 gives 68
